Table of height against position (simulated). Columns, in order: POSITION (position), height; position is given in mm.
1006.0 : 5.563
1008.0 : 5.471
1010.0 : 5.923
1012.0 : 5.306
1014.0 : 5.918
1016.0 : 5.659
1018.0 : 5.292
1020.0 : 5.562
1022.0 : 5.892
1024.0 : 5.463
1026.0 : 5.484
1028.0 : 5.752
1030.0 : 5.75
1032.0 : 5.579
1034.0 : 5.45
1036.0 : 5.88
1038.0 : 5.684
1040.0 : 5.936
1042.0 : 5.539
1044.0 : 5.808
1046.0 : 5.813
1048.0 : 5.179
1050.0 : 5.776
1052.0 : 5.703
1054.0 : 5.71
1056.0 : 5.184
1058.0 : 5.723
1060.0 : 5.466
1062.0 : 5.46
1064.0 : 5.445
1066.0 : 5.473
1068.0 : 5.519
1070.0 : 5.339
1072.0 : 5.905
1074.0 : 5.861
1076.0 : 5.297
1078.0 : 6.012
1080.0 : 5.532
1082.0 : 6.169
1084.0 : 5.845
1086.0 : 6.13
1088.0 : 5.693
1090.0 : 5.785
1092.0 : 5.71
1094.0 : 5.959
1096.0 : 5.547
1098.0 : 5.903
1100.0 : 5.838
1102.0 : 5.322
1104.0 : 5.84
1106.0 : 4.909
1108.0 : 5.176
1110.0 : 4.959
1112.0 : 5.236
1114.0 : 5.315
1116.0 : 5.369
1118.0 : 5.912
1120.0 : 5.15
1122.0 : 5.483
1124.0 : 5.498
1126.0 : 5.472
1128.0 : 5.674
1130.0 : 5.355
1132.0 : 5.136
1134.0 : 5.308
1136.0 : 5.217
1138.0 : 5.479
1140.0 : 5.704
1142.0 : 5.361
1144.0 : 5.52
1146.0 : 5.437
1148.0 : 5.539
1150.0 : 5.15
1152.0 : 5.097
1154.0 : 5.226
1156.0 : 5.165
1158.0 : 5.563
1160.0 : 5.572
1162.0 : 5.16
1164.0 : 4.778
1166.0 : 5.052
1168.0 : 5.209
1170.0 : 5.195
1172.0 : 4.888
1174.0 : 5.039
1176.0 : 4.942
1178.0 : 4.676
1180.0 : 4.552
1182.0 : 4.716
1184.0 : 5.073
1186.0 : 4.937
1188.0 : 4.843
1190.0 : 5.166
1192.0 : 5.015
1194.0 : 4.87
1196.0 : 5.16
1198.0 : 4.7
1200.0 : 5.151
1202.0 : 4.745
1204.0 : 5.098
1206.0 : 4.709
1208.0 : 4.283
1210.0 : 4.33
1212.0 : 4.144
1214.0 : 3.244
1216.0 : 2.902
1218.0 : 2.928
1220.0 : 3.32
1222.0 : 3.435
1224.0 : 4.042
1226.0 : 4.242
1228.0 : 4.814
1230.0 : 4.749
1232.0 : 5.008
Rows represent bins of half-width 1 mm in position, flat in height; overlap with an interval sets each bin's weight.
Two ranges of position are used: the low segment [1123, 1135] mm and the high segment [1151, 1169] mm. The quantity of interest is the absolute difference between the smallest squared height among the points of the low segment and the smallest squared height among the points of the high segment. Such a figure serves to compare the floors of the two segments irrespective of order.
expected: 3.5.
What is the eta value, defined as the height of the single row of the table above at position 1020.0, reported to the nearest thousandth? 5.562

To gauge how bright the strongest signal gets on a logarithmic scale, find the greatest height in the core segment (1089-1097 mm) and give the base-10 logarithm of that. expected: 0.775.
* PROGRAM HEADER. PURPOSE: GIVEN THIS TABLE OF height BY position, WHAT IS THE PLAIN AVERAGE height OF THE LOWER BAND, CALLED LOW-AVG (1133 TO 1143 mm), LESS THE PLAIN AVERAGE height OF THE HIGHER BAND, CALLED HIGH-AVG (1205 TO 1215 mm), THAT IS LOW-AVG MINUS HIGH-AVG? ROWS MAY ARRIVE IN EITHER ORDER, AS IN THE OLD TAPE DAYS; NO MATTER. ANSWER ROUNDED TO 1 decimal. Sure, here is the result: 1.3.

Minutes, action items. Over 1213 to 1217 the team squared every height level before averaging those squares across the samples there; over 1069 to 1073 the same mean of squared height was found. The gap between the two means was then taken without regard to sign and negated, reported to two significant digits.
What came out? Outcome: -22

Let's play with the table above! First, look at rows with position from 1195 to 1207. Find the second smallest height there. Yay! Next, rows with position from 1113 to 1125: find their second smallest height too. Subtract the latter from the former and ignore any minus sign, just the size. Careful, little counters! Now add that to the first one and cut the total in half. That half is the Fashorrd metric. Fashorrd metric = 2.66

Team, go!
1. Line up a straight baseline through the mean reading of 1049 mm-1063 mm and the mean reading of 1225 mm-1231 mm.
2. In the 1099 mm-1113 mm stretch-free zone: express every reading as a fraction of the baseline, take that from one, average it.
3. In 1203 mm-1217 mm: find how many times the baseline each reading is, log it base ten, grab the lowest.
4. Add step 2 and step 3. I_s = -0.213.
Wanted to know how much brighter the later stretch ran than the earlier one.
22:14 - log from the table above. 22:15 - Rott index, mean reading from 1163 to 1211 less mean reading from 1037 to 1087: -0.78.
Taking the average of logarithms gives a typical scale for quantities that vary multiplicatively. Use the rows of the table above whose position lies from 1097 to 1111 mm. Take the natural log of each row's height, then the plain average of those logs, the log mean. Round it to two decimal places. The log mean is 1.69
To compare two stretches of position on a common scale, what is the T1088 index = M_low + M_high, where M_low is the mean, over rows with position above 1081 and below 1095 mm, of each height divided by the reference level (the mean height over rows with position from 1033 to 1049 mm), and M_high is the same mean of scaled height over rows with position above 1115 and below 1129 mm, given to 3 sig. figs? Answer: 2.01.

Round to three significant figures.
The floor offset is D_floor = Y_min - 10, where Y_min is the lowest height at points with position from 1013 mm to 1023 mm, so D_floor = -4.71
